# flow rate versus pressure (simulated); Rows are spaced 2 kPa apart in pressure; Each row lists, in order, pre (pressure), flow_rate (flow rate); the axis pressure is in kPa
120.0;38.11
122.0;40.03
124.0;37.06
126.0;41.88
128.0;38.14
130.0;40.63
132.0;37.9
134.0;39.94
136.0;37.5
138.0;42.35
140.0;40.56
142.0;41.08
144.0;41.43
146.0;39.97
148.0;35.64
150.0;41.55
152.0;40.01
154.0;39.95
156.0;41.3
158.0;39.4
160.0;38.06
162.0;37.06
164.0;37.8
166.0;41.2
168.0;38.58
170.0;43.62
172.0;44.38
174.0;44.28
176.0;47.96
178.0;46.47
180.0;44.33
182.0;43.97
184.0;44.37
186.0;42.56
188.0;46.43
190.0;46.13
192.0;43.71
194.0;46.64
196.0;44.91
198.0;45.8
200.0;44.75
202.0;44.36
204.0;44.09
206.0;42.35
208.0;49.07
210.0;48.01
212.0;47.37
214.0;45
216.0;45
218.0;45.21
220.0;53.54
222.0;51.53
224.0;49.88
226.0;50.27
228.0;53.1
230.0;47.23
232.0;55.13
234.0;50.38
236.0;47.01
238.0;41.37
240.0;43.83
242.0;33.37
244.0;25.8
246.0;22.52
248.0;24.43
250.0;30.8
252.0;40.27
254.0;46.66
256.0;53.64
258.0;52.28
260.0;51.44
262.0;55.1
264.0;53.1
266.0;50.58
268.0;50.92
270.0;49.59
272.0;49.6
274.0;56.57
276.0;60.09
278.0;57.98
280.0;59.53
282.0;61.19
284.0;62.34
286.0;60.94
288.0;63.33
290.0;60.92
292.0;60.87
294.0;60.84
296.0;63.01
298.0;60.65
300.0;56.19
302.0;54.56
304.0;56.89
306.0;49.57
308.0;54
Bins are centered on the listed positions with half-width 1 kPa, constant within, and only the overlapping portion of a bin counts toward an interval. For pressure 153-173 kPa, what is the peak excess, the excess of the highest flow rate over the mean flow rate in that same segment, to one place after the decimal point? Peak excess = 4.2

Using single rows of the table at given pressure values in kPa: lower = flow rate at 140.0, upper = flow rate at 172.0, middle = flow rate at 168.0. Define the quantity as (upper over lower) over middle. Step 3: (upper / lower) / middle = 0.0284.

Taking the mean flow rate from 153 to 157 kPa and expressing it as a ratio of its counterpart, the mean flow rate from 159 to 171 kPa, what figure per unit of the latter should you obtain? 1.0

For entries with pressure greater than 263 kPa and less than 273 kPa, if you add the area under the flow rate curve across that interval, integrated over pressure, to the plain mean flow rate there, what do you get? 558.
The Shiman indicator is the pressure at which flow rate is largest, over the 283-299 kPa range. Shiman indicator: 288.0 kPa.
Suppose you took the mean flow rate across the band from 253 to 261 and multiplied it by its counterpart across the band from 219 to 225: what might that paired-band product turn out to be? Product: 2634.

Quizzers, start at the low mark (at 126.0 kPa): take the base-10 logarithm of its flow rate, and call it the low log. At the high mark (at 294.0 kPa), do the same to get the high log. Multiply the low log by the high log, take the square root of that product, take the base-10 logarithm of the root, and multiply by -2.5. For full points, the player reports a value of -0.577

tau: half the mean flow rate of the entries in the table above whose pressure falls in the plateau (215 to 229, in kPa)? 24.9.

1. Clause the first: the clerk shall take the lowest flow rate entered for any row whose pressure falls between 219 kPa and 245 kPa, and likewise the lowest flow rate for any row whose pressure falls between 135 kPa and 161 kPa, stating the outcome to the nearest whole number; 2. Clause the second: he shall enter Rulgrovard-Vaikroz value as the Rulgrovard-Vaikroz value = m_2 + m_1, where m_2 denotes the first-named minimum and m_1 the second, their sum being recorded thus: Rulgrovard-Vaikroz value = 61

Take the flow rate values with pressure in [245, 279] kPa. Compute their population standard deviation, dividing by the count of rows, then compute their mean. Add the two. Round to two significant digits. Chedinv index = 58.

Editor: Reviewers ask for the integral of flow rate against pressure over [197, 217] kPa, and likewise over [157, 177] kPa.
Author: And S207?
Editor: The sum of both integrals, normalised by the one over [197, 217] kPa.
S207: 1.9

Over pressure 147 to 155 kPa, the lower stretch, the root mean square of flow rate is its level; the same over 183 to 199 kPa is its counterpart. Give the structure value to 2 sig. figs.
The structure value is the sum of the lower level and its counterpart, 84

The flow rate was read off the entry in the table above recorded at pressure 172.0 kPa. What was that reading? 44.38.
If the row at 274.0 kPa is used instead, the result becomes 56.57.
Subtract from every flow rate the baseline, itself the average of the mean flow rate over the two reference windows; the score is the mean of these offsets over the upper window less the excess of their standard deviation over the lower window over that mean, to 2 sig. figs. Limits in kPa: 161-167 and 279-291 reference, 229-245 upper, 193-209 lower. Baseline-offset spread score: -16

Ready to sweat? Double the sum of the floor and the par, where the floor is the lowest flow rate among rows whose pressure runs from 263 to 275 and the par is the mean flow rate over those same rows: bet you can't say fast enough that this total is 203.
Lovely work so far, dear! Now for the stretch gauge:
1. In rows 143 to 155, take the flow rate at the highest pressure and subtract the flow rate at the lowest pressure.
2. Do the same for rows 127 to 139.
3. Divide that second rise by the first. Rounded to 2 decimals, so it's -2.84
